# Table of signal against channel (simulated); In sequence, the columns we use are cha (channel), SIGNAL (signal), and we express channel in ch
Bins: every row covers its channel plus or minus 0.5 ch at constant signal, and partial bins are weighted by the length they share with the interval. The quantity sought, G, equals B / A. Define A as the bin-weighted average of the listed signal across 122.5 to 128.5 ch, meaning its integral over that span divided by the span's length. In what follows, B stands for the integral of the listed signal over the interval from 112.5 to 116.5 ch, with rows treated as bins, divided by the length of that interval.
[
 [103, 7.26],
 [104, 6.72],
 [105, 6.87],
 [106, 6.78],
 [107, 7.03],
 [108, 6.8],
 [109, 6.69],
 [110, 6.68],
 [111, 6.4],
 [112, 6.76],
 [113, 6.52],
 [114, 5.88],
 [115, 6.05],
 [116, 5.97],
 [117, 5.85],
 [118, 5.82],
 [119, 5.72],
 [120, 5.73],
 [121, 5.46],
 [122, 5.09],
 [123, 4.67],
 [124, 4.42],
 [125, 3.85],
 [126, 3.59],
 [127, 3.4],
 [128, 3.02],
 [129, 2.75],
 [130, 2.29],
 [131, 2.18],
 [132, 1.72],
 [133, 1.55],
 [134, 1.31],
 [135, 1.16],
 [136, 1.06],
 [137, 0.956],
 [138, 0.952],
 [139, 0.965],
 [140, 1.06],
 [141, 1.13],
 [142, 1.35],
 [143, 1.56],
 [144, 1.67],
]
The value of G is 1.6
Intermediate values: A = 3.8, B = 6.1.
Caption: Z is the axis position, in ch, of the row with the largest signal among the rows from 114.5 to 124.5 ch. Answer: 115 ch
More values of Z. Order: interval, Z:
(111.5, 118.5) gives 112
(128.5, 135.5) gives 129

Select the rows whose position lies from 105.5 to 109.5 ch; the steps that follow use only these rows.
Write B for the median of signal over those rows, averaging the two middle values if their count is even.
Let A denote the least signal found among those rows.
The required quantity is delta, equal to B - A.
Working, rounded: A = 6.69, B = 6.8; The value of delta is 0.10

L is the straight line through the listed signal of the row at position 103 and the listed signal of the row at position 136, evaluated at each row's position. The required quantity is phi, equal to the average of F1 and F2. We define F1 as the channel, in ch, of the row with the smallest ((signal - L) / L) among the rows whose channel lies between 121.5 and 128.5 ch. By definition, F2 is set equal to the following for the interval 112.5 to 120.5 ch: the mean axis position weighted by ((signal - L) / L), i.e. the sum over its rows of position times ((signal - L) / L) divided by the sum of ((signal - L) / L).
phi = 122.6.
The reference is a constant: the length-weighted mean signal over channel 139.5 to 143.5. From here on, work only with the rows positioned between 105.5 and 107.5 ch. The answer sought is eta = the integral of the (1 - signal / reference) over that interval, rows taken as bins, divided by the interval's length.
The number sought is -4.4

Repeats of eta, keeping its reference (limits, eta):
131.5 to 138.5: 0.0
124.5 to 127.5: -1.8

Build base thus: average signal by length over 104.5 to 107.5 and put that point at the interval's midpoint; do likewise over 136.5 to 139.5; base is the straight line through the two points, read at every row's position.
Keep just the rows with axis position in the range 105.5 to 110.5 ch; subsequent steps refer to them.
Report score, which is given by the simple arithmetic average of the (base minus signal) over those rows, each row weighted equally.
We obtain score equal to -0.3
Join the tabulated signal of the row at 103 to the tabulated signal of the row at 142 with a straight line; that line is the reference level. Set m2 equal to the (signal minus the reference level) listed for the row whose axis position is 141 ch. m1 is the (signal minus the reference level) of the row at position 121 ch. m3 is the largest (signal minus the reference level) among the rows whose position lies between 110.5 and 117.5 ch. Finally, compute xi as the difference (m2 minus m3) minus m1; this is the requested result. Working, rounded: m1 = 0.9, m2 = -0.4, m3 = 0.9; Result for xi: -2.16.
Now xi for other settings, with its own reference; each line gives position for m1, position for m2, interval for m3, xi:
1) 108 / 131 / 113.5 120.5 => -2.18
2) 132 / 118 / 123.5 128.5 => 1.64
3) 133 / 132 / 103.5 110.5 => -0.46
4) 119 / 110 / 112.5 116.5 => -1.18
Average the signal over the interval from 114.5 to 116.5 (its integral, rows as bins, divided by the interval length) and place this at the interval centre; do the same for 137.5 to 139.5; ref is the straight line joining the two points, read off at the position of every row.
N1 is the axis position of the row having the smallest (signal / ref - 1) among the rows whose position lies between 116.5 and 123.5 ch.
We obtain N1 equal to 117 ch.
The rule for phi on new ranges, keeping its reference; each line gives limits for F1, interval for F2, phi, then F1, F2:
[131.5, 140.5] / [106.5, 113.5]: 122.4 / 134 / 110.8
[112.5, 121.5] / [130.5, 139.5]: 126.5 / 114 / 139.0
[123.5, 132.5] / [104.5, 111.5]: 120.6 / 132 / 109.2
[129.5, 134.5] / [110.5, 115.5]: 123.6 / 134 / 113.1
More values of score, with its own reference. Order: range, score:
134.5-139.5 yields 0.1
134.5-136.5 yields 0.3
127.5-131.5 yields 0.0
